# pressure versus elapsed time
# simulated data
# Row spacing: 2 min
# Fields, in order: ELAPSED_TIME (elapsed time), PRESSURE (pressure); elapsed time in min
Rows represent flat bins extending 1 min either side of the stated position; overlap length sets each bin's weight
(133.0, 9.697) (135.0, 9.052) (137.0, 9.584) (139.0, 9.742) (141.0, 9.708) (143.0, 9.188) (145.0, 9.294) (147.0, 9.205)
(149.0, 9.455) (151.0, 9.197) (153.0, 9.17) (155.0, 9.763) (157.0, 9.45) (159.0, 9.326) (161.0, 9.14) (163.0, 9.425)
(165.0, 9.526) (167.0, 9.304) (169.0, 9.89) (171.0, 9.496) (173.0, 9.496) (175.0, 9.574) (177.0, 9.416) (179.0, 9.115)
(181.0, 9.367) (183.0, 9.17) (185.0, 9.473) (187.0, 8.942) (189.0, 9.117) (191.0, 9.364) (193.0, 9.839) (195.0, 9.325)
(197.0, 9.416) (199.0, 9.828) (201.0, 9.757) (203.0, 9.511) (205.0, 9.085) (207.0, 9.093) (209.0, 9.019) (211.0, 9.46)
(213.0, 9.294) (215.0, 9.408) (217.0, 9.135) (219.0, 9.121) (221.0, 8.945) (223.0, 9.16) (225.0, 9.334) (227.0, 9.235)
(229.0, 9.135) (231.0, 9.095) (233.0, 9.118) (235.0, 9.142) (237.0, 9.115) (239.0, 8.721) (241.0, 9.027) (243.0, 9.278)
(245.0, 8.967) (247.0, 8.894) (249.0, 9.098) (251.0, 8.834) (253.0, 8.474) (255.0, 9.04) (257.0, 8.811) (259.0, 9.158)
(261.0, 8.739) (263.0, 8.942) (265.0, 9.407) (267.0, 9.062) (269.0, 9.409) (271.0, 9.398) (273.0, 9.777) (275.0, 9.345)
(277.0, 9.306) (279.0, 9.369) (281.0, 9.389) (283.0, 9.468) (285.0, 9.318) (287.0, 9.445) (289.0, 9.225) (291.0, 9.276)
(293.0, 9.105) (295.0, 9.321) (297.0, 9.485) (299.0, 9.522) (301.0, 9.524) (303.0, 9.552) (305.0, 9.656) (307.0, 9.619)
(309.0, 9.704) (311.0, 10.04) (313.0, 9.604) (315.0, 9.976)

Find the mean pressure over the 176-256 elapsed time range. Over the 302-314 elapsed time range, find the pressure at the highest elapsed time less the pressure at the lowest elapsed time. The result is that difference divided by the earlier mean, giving 0.01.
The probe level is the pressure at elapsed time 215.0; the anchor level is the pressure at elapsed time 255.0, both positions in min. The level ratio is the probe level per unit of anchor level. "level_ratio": 1.04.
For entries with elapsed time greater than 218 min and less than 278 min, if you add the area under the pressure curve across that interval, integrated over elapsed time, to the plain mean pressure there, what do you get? 555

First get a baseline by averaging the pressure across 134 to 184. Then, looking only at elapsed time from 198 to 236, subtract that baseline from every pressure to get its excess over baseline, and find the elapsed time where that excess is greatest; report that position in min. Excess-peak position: 199.0 min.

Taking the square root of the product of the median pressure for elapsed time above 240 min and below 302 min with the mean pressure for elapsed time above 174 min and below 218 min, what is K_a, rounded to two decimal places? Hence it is 9.31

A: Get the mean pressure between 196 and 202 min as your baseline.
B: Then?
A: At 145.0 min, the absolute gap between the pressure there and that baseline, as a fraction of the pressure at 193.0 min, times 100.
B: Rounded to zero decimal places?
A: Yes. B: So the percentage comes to 4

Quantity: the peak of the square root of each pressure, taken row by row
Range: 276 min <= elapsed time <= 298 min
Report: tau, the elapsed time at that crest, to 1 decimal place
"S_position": 297.0 min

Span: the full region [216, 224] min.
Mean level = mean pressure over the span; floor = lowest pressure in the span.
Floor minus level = -0.15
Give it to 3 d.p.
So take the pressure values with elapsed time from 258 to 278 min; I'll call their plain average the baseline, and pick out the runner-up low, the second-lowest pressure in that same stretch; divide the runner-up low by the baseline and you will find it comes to 0.966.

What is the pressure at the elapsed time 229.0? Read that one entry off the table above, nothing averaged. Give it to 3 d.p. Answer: 9.135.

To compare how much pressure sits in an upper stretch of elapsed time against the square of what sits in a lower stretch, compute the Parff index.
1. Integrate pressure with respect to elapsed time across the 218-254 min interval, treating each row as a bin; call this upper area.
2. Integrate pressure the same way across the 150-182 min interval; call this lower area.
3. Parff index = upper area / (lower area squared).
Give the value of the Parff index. 0.004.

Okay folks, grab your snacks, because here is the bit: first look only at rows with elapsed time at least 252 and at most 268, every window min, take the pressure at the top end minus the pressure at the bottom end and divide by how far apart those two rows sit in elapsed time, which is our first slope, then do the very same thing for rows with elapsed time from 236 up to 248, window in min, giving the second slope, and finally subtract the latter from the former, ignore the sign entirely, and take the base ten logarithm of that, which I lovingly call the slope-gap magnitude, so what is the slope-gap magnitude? -1.19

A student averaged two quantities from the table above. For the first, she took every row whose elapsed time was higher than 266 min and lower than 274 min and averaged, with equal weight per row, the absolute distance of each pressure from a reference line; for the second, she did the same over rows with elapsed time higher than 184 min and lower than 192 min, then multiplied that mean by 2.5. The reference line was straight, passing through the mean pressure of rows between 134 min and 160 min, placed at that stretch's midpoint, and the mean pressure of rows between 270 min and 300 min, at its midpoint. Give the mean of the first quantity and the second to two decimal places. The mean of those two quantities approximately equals 0.35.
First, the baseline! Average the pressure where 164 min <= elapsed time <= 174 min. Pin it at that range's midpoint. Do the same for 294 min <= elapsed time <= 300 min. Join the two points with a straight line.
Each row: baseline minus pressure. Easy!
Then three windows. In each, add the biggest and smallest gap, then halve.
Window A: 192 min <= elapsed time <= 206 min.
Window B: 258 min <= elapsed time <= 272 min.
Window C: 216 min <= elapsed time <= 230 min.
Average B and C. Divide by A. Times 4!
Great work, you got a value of 26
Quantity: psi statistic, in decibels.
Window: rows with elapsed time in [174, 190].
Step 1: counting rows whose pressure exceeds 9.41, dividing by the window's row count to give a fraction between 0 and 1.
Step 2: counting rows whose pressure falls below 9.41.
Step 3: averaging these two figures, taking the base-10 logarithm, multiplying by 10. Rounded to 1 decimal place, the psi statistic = 4.3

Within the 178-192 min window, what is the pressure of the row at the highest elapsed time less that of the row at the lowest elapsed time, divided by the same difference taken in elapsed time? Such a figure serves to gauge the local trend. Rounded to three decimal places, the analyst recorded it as 0.021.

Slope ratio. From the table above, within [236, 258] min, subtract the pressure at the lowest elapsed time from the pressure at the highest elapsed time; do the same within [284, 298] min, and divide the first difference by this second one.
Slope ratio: -1.8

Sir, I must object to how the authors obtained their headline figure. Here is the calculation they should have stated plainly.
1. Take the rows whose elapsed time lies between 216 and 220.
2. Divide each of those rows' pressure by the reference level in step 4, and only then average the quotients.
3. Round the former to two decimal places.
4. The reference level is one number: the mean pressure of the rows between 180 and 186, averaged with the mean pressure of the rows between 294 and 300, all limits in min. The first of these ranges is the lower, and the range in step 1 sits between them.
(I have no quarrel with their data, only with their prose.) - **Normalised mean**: 0.97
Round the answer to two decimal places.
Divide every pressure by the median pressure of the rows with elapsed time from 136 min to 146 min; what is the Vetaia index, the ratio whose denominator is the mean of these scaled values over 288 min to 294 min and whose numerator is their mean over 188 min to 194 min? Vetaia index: 1.03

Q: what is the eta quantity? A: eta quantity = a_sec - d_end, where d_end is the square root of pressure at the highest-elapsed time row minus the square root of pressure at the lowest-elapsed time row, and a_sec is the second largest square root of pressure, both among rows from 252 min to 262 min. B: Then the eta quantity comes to 2.96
